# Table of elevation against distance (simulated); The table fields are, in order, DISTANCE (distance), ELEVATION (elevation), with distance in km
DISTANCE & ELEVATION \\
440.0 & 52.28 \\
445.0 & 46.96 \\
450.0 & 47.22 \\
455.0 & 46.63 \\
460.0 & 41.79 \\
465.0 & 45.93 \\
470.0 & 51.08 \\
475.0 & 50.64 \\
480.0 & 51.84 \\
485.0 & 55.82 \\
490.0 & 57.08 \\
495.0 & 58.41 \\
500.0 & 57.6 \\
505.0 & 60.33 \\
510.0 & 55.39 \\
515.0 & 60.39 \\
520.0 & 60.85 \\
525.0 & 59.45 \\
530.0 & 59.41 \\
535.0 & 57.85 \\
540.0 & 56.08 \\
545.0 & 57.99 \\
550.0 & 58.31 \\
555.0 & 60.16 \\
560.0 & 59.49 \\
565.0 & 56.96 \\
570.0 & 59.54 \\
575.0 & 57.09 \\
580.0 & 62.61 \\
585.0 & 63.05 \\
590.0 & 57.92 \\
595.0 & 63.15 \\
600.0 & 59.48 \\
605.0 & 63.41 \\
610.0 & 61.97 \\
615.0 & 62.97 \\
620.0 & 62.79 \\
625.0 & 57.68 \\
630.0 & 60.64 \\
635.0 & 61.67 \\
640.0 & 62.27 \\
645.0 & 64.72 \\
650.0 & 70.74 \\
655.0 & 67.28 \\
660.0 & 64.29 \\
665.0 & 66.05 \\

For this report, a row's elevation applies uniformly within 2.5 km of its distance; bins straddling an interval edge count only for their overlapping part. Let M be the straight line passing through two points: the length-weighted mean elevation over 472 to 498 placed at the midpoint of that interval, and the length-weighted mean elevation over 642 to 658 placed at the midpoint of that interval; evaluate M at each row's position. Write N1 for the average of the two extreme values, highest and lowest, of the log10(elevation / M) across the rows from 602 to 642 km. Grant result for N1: -0.029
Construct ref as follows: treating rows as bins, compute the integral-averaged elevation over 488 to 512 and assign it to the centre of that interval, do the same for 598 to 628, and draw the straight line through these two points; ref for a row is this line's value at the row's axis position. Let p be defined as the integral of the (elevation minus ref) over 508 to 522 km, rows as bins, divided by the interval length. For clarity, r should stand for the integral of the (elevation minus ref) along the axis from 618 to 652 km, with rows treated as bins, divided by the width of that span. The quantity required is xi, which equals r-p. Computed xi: 0.1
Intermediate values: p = 0.63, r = 0.7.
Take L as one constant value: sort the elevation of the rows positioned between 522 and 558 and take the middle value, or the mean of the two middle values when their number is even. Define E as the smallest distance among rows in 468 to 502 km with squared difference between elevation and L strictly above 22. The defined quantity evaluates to 470.0 km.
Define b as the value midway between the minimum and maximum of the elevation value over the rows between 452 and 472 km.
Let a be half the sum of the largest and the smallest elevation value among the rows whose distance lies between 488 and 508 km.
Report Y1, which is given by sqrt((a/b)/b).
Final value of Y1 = 0.165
